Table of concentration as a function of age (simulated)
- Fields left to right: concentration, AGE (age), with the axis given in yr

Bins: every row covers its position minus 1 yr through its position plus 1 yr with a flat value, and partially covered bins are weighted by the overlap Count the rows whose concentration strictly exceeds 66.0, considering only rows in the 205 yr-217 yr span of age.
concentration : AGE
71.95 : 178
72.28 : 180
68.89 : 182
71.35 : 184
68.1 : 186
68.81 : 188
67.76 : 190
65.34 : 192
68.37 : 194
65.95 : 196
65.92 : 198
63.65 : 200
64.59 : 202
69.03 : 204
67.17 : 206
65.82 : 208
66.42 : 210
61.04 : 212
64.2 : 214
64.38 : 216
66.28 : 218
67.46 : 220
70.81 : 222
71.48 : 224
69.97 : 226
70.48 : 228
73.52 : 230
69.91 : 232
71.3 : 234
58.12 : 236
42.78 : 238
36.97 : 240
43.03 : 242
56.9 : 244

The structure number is 2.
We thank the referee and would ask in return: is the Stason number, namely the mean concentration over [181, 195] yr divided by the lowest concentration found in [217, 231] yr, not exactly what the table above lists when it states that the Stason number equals 1.03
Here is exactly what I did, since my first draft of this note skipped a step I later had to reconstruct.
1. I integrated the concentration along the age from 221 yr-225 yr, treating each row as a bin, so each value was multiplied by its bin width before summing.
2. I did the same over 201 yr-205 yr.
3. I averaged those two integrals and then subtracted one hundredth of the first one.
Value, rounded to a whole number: 273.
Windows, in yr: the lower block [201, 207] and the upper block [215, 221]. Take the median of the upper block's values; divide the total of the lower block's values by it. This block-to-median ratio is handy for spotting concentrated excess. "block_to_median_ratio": 3.0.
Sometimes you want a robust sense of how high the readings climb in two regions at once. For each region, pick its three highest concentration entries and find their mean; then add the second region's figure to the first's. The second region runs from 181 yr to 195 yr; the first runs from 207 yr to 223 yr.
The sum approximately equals 138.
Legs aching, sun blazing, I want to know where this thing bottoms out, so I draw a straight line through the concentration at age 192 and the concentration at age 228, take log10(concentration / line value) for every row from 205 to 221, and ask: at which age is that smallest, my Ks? 212 yr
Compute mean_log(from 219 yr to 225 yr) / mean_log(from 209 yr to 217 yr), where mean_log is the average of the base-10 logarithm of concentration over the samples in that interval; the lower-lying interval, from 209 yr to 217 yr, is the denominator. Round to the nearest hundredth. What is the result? 1.02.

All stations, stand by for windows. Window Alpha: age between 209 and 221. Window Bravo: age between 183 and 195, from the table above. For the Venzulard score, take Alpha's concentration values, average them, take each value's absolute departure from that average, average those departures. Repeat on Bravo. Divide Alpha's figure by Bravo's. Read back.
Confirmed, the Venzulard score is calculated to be 1.4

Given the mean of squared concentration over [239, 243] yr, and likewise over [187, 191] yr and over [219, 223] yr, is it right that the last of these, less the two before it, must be -1490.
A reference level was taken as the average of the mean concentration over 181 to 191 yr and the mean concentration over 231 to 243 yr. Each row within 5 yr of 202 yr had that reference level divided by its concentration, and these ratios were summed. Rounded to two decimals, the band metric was 4.65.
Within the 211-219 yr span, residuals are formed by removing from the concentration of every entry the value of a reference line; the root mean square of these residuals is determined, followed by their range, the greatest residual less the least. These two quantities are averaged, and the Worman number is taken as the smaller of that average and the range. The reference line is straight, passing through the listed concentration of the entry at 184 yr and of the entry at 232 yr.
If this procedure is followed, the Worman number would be 5.4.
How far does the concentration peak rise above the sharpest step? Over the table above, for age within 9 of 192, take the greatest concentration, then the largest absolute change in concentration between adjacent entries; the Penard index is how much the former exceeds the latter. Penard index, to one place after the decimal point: 68.1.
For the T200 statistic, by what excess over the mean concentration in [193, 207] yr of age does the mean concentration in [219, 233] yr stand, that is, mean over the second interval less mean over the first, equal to 4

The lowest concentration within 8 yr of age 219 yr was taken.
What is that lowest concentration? 61.04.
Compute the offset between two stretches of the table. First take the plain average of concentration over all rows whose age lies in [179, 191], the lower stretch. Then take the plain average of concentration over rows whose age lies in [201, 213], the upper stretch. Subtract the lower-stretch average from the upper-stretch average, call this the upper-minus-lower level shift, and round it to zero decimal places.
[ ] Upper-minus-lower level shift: -4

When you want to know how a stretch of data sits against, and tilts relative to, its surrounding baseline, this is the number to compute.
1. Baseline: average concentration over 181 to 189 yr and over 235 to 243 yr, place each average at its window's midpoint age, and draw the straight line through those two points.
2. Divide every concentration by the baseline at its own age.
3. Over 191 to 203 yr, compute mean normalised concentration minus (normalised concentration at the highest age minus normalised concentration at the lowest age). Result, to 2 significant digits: 0.97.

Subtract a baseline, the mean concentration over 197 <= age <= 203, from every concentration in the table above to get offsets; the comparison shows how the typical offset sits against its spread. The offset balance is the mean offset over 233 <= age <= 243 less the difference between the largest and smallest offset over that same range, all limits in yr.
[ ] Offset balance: -49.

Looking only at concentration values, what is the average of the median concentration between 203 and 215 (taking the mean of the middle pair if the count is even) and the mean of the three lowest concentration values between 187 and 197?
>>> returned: 66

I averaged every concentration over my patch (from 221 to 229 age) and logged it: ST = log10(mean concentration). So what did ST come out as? 1.85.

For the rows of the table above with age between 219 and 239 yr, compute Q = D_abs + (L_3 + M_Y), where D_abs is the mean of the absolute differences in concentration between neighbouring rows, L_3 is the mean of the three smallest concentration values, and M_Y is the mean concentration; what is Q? 127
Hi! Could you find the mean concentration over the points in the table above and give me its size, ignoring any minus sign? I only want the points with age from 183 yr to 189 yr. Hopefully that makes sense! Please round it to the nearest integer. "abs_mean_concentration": 69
